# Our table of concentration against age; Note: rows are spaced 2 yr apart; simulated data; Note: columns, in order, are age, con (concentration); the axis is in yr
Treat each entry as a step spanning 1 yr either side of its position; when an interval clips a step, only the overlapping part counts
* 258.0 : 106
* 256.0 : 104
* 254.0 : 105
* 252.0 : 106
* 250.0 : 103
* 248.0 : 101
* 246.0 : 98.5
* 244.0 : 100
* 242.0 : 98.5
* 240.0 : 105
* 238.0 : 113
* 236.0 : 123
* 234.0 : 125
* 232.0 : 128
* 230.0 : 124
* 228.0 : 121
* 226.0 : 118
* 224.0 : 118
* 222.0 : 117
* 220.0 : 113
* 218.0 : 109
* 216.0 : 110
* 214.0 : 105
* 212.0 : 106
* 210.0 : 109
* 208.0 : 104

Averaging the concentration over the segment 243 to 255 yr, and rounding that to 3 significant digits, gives 102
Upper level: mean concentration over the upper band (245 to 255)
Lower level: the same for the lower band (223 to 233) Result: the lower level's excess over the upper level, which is 19.1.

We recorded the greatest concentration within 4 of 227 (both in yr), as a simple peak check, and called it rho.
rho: 124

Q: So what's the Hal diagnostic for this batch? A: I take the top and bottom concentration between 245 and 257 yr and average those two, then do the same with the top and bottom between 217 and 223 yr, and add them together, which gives 215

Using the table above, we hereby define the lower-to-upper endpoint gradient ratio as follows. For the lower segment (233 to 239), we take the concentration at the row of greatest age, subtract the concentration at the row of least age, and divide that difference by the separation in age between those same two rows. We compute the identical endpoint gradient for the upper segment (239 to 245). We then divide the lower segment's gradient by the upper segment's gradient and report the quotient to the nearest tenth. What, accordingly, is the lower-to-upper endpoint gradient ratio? 2.4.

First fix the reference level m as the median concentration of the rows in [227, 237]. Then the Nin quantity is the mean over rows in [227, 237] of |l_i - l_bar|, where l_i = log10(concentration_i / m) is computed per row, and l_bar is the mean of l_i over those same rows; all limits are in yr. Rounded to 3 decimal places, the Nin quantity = 0.006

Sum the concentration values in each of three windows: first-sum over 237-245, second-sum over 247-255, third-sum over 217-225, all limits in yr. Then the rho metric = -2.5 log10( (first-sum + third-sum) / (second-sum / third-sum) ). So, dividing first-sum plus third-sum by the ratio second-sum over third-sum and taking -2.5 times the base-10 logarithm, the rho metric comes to -7.46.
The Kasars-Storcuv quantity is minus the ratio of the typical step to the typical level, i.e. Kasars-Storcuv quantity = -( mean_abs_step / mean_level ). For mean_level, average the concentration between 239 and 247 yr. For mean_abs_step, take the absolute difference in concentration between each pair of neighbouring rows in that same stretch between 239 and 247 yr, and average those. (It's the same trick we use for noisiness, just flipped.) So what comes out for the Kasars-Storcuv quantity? -0.032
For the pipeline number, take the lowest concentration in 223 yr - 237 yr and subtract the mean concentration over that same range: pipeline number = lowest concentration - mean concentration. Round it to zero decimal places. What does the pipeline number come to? -4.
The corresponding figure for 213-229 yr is -9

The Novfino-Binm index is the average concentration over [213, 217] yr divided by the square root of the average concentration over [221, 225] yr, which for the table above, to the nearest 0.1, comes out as 9.9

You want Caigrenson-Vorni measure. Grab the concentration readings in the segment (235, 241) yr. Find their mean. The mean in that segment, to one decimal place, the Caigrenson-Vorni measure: 113.7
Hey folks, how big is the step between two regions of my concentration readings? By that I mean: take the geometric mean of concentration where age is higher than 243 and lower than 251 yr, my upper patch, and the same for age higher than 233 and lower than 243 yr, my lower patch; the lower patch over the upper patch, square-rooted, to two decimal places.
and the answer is 1.06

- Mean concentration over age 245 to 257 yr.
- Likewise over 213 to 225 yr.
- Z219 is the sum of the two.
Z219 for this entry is 215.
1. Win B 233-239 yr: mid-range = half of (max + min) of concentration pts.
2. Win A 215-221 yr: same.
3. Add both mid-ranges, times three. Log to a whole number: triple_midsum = 690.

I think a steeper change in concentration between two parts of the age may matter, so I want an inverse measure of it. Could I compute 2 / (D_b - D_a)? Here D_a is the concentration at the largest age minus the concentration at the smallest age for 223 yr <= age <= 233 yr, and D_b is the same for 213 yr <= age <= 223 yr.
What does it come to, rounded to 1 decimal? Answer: 1.0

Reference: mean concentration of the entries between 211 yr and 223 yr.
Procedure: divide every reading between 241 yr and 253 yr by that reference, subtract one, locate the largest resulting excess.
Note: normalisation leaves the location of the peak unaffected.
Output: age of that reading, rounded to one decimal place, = 252.0 yr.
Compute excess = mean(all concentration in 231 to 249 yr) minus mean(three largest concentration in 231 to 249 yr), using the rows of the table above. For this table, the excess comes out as -15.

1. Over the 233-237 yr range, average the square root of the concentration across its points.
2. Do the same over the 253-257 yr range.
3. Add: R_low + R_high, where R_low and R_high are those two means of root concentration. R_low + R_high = 21.4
